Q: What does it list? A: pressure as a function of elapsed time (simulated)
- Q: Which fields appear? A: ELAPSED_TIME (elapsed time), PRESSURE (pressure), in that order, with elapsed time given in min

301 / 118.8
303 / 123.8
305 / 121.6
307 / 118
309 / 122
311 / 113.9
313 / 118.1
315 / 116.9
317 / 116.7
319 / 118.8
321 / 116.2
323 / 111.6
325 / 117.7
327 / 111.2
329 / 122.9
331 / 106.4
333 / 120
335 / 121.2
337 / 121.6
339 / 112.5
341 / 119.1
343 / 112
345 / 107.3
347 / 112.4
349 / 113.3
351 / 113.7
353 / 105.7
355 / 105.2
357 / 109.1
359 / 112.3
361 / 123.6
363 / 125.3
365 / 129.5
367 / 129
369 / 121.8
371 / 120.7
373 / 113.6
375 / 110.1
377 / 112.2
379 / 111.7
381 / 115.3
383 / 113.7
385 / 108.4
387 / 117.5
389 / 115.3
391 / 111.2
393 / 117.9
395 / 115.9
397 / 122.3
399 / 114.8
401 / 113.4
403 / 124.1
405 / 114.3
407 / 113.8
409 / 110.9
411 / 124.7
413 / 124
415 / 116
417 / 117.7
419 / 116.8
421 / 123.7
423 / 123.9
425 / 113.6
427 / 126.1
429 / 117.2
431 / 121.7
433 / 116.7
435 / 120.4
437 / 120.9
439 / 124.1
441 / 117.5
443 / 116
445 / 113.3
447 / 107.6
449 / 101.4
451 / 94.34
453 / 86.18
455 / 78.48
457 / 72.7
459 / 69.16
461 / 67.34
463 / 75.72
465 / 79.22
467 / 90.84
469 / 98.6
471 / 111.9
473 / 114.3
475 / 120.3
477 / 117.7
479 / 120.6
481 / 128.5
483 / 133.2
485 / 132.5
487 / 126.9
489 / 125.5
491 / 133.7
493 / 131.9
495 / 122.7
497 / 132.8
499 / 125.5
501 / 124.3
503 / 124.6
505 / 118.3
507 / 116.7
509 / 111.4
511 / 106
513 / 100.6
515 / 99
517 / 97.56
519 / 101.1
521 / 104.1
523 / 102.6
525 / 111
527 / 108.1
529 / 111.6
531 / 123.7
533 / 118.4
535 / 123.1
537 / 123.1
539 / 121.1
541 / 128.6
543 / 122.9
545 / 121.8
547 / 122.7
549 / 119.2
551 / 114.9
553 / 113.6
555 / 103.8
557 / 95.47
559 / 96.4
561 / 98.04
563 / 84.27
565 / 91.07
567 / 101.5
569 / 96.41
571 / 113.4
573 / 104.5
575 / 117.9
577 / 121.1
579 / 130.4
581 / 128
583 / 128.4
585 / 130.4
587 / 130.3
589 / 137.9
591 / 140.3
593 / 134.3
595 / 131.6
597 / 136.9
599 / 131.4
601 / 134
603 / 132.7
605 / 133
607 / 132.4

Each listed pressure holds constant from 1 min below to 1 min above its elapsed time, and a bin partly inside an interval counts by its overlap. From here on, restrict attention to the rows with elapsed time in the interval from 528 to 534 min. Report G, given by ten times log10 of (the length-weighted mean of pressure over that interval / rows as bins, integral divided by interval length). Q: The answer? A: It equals 20.7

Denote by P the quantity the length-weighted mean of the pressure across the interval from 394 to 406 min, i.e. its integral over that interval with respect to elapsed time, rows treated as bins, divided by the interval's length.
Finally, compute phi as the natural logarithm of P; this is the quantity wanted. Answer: 4.77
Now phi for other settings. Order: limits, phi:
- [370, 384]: 4.74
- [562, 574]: 4.59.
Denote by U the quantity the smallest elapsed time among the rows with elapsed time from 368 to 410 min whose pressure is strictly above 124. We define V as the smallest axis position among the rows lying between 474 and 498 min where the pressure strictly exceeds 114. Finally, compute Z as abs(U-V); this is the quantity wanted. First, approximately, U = 403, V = 475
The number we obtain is 72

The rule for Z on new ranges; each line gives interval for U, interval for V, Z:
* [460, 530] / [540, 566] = 60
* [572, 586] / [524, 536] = 48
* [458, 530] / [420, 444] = 60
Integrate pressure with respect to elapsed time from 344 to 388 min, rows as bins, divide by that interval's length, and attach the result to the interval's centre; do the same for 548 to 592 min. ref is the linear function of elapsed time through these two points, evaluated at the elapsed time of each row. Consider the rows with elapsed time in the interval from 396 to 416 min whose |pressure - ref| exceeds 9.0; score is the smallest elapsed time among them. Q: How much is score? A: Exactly 403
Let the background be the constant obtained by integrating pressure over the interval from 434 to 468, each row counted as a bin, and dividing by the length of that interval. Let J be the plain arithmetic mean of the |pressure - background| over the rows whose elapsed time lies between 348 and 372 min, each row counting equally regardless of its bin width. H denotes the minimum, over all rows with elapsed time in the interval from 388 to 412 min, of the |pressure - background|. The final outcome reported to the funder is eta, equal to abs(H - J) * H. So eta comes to 96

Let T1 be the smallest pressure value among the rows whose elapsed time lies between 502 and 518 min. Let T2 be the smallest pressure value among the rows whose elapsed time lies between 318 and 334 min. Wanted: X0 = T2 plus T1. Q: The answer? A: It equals 204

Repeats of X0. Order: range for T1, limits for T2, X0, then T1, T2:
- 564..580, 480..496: 214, 91.07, 122.7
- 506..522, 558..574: 182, 97.56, 84.27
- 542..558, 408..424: 206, 95.47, 110.9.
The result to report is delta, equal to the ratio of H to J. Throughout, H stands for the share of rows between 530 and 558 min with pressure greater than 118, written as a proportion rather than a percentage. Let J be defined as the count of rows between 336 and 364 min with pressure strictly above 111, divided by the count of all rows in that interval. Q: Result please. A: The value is 1.0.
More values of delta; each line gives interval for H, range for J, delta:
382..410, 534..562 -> 0.2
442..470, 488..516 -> 0.0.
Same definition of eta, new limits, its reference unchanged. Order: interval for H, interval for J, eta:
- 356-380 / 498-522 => 21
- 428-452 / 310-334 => 33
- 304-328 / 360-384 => 115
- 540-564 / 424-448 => 5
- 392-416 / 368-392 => 50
